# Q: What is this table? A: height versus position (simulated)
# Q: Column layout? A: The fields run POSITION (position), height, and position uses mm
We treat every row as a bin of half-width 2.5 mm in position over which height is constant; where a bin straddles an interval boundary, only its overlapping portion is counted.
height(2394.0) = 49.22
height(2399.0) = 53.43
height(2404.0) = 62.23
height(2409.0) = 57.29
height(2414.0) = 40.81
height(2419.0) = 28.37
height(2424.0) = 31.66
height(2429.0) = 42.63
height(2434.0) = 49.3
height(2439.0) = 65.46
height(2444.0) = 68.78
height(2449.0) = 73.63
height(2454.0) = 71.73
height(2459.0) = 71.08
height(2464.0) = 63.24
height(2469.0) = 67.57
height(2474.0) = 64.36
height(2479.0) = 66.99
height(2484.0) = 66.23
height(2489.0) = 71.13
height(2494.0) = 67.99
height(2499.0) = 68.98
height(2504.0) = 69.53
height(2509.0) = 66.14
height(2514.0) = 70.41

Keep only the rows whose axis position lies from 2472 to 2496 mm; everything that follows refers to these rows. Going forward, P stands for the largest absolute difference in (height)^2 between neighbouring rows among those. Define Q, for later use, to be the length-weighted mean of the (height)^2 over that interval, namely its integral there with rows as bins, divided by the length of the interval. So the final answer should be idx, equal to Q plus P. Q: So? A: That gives 5219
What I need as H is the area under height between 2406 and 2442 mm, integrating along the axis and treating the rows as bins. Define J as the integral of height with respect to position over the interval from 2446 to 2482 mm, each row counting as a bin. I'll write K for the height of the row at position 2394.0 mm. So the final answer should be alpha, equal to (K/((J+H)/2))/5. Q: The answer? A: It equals 0.0048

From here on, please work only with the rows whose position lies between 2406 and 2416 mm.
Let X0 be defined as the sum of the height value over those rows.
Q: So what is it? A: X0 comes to 98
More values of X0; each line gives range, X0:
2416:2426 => 60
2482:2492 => 137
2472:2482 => 131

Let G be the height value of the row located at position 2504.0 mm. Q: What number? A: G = 69.53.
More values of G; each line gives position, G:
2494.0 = 67.99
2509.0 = 66.14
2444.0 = 68.78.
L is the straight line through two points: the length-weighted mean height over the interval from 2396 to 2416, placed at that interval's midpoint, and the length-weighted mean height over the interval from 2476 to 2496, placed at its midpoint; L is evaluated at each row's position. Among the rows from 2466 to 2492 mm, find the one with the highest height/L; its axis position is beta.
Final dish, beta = 2469.0 mm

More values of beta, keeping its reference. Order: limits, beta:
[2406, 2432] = 2409.0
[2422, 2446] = 2444.0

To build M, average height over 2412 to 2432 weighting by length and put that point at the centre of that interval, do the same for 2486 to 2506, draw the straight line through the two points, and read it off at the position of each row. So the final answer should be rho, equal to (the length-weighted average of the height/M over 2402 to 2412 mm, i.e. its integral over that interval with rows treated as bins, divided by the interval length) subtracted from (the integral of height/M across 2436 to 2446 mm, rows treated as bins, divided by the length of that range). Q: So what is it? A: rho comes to -0.5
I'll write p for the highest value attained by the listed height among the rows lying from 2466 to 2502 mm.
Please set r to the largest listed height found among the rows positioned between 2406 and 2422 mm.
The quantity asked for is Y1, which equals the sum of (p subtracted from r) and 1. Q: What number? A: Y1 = -13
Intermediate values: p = 71.13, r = 57.29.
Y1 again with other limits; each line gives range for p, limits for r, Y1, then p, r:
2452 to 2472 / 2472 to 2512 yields 0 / 71.73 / 71.13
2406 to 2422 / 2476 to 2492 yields 15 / 57.29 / 71.13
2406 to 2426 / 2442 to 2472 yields 17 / 57.29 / 73.63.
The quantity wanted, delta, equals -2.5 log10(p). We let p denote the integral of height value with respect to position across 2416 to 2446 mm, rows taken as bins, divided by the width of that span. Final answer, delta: -4.19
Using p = 47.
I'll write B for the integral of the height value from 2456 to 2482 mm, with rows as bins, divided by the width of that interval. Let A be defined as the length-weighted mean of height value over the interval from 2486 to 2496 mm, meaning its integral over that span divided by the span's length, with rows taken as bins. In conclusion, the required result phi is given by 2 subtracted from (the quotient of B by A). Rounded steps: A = 69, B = 67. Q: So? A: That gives -1.04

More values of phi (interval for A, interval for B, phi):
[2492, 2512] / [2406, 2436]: -1.39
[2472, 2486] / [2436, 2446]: -1.00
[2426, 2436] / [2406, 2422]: -1.06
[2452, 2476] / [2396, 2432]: -1.33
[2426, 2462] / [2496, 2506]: -0.90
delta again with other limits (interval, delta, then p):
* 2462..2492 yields -4.56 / 67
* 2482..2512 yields -4.59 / 68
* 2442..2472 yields -4.60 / 69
